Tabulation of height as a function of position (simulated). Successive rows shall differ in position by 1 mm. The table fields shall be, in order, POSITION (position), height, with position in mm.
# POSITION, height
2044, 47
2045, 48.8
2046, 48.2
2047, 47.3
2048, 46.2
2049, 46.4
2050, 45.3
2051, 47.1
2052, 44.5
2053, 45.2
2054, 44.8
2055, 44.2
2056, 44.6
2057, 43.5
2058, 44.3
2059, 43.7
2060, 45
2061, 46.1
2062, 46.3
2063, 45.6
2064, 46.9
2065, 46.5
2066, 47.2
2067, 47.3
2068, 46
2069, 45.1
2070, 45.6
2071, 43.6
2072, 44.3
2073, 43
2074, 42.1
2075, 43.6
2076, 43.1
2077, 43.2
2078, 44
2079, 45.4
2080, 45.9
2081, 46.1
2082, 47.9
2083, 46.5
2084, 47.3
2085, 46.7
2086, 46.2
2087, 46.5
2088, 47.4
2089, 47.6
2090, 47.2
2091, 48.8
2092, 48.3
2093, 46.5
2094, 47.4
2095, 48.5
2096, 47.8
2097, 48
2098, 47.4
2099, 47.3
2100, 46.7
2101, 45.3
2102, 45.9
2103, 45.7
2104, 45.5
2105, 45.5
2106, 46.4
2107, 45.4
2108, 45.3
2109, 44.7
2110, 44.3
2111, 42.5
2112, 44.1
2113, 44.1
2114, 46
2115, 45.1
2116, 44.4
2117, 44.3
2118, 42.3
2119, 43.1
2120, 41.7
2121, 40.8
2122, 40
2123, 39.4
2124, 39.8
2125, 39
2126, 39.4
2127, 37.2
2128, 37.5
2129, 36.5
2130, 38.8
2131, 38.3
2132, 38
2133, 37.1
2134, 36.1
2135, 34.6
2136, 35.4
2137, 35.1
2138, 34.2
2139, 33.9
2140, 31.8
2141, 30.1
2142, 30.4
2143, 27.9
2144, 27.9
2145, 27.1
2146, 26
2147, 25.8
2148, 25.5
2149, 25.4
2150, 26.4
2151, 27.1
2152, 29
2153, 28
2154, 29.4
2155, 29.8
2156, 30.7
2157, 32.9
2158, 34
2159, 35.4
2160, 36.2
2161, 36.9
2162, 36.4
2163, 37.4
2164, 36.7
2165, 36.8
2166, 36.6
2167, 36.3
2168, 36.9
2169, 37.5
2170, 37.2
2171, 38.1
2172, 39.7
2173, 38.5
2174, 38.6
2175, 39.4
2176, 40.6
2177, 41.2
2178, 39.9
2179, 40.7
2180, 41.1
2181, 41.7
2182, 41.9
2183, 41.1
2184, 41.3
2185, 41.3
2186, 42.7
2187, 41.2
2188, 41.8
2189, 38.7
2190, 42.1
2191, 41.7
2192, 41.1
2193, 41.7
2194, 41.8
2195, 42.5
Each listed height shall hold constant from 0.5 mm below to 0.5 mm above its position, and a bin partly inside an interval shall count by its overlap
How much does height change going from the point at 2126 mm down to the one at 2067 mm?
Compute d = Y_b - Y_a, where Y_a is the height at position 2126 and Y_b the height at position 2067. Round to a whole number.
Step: 8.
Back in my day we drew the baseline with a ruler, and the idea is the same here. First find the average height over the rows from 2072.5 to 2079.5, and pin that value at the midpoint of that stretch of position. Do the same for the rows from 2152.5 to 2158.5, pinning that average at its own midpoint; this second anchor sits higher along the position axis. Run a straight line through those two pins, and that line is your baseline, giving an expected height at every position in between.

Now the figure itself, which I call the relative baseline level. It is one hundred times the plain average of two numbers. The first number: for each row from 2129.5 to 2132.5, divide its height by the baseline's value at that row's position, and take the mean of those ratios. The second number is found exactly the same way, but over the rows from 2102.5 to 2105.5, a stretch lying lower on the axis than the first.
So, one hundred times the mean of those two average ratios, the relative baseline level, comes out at 114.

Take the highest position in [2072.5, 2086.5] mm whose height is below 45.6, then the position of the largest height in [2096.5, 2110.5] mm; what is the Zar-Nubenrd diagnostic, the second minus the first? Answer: 18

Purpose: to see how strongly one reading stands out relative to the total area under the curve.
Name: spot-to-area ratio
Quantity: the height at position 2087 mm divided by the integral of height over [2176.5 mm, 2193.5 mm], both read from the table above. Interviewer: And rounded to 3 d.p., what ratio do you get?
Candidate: 0.066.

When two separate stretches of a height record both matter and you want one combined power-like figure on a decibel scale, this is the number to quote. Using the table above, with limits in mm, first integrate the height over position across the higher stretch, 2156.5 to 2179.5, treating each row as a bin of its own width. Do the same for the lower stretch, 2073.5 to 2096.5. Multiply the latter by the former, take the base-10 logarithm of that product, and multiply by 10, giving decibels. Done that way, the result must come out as 59.6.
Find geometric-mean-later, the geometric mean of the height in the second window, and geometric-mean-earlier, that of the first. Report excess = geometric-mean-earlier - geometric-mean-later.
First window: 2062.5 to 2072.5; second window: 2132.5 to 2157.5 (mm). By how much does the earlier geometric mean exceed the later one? 16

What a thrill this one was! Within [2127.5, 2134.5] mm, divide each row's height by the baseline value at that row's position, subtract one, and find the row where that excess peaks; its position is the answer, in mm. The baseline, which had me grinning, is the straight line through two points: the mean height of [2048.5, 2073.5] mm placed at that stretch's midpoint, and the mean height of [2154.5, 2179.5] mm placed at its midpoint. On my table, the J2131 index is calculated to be 2130 mm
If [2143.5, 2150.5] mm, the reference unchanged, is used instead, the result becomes 2144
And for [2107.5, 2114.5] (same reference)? 2114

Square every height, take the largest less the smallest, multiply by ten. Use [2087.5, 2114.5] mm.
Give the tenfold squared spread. 5752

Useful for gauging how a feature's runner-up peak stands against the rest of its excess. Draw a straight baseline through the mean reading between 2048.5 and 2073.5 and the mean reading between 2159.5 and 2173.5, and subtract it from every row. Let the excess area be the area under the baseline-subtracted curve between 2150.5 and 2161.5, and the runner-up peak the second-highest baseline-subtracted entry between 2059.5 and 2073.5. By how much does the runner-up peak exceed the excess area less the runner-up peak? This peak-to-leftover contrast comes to 74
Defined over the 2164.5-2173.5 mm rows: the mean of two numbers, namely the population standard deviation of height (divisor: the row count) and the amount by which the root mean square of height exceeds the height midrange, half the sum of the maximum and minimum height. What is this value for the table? 0.27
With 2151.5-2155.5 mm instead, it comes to 0.41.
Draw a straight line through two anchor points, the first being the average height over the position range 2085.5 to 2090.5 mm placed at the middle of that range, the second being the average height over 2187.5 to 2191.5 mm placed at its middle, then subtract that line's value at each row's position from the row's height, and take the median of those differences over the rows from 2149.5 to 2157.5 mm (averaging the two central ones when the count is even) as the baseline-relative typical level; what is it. -14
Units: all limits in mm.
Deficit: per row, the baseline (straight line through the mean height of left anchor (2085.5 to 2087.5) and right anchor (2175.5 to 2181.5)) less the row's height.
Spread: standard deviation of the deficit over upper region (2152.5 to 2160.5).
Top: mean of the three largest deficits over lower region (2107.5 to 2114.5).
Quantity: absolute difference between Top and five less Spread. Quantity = 1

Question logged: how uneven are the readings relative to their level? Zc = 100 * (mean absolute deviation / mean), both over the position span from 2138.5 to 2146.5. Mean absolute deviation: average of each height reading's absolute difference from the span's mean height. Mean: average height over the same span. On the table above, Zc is 7.4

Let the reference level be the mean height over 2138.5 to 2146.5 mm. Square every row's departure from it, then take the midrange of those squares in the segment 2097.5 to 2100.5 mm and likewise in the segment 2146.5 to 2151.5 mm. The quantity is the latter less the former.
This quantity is -302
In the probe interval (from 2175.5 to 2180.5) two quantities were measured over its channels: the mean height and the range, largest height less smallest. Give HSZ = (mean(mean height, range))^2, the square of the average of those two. 441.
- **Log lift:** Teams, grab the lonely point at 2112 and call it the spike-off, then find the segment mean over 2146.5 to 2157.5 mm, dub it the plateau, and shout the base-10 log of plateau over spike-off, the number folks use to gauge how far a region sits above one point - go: -0.19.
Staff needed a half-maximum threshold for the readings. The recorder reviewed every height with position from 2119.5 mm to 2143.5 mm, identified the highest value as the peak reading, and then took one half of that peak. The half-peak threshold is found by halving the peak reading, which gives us 21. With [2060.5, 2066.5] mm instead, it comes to 24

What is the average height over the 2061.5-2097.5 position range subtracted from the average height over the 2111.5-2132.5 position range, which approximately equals -5.2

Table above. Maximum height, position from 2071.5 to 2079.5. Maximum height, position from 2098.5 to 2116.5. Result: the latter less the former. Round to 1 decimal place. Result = 1.9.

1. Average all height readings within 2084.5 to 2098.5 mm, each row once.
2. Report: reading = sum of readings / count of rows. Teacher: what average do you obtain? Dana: 47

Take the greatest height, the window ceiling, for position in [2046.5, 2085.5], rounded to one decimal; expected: 47.9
